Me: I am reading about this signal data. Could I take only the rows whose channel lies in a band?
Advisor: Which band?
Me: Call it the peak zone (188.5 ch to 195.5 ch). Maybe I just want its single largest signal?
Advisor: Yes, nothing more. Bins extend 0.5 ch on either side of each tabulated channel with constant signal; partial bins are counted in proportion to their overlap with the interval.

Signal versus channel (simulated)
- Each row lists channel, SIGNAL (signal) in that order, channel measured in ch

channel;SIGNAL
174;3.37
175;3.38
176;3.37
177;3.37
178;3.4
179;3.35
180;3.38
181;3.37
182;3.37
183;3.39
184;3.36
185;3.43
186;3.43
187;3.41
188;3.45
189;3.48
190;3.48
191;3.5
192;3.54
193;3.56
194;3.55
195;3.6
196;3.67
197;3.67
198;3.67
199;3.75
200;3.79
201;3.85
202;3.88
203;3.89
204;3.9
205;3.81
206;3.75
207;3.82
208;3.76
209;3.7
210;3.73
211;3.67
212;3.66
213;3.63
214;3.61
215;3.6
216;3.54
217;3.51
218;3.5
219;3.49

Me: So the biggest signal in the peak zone 3.6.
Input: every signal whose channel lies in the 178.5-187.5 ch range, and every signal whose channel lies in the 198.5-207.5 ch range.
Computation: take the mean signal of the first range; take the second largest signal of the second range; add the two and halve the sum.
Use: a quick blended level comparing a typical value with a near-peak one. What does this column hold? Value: 3.64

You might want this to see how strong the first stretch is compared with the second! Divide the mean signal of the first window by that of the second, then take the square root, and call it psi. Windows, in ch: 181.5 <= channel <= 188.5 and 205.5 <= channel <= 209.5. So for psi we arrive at 0.952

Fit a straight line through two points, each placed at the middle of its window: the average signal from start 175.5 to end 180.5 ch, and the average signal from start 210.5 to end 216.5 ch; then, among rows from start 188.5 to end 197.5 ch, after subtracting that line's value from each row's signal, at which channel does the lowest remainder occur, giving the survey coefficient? 190 ch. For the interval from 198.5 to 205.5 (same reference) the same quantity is 199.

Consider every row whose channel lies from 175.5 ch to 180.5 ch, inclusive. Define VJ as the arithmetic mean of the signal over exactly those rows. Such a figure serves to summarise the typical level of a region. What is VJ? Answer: 3.37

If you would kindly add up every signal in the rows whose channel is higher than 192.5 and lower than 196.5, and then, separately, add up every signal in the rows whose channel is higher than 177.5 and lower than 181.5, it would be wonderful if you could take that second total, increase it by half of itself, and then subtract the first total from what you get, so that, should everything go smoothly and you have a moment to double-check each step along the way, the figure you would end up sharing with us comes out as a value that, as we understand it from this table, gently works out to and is 5.9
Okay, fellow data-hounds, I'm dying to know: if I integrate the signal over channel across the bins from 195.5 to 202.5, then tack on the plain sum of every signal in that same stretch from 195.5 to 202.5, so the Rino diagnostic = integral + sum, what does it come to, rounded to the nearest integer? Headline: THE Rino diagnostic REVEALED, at 53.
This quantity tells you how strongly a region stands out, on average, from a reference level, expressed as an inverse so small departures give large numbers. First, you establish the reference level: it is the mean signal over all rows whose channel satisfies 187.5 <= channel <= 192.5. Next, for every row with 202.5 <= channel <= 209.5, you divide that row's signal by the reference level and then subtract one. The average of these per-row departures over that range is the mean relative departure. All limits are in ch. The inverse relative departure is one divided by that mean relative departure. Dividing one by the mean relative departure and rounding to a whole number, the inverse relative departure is 11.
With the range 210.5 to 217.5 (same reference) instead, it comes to 31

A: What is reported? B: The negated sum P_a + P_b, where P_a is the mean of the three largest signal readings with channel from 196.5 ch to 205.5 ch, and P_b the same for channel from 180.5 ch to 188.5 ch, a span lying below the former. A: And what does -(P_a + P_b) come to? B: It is -7.3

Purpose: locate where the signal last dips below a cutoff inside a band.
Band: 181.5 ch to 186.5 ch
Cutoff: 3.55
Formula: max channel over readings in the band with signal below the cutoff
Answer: 186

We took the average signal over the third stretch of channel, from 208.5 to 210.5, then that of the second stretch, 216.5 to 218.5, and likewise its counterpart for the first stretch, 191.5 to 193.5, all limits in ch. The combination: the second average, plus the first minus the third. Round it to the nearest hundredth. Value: 3.34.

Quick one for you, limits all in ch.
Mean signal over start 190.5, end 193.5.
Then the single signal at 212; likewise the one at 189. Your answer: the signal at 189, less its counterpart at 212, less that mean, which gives -3.71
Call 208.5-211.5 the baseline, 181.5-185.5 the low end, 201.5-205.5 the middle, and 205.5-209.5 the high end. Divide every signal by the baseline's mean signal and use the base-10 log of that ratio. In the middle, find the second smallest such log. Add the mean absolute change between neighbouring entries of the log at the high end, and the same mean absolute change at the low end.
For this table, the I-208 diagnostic 0.033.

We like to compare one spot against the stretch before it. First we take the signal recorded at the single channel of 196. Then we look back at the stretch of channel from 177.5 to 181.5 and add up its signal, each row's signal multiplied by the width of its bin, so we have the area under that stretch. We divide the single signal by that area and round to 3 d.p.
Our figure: 0.272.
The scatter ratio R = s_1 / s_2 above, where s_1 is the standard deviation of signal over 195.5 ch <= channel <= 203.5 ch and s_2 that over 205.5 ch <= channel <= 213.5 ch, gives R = 1.5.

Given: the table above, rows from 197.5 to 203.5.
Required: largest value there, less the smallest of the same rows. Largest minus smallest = 0.22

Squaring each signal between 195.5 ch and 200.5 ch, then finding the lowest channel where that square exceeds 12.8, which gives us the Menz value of 196 ch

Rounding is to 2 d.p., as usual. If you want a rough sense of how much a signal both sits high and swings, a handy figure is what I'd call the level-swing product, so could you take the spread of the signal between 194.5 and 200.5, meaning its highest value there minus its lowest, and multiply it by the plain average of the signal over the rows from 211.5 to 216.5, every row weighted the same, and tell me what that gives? 0.69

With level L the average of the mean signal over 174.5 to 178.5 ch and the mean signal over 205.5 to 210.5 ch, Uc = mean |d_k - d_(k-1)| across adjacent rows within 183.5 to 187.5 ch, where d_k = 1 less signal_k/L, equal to 0.0084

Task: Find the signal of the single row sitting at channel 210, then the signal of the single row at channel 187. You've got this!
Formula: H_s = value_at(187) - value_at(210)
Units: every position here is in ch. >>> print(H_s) -0.32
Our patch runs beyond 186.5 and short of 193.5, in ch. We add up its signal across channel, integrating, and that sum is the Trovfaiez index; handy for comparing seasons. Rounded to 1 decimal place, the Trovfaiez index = 24.4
